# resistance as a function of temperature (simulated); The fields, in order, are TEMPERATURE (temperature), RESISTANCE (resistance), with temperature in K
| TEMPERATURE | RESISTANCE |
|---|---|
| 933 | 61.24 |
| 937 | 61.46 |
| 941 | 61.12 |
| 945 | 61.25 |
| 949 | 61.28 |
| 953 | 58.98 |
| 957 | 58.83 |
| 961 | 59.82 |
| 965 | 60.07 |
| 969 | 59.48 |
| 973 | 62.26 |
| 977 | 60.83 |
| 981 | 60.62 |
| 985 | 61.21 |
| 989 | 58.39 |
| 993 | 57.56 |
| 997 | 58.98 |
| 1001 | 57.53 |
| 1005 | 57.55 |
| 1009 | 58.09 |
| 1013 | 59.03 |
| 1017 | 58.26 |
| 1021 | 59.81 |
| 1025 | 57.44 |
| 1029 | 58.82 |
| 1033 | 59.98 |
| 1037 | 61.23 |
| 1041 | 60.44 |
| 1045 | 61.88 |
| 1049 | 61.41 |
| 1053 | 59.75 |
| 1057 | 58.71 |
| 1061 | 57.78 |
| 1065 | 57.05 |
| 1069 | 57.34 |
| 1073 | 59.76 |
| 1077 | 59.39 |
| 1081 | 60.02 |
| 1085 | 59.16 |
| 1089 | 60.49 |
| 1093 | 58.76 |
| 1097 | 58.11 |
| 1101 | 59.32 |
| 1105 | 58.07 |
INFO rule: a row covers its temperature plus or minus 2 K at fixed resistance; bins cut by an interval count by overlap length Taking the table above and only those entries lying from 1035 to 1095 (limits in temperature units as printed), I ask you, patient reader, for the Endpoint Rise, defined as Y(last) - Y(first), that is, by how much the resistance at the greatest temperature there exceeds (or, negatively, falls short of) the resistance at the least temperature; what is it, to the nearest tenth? -2.5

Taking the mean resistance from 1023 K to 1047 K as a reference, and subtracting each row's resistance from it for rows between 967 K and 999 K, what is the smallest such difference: -2.3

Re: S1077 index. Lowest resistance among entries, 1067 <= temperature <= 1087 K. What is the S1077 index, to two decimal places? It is 57.34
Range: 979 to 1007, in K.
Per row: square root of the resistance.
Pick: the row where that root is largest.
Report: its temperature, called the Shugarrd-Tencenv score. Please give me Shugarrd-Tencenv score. 985 K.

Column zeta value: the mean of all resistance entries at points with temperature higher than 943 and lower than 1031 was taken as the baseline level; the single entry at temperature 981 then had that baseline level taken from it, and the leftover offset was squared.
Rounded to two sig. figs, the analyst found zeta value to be 1.6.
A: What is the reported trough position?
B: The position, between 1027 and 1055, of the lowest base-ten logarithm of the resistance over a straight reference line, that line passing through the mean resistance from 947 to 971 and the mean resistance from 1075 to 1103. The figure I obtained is 1029 K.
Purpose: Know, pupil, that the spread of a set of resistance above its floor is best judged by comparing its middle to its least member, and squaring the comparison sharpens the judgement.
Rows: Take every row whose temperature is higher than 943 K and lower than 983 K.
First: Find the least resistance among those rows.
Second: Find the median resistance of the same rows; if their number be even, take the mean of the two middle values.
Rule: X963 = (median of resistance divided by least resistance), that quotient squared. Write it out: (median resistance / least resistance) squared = 1.05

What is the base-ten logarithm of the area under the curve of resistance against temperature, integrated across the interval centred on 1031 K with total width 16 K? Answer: 2.98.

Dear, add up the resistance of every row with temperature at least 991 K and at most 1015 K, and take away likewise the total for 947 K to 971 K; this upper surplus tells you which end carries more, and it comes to -9.7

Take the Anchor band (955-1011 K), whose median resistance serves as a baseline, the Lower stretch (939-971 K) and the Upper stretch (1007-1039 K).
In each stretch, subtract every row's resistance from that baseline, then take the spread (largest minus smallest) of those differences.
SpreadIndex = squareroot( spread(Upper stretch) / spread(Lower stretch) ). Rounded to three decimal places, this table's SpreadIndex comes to 1.244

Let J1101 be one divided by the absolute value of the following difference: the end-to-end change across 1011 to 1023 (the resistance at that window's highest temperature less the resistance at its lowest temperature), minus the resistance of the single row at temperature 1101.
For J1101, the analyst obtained 0.0171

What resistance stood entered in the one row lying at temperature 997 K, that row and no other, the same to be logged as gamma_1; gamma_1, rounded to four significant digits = 58.98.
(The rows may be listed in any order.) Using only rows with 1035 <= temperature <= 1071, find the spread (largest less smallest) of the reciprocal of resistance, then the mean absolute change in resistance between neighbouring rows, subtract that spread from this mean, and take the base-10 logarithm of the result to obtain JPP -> -0.037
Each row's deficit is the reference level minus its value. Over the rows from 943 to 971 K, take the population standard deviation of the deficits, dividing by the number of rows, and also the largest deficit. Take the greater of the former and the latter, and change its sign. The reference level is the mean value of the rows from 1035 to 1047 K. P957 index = -2.4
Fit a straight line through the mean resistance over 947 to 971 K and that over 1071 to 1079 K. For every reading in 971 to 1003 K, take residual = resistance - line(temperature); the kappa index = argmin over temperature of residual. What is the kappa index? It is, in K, 1001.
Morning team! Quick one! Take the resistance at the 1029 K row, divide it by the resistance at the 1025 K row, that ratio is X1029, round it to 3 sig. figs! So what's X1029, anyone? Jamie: 1.02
